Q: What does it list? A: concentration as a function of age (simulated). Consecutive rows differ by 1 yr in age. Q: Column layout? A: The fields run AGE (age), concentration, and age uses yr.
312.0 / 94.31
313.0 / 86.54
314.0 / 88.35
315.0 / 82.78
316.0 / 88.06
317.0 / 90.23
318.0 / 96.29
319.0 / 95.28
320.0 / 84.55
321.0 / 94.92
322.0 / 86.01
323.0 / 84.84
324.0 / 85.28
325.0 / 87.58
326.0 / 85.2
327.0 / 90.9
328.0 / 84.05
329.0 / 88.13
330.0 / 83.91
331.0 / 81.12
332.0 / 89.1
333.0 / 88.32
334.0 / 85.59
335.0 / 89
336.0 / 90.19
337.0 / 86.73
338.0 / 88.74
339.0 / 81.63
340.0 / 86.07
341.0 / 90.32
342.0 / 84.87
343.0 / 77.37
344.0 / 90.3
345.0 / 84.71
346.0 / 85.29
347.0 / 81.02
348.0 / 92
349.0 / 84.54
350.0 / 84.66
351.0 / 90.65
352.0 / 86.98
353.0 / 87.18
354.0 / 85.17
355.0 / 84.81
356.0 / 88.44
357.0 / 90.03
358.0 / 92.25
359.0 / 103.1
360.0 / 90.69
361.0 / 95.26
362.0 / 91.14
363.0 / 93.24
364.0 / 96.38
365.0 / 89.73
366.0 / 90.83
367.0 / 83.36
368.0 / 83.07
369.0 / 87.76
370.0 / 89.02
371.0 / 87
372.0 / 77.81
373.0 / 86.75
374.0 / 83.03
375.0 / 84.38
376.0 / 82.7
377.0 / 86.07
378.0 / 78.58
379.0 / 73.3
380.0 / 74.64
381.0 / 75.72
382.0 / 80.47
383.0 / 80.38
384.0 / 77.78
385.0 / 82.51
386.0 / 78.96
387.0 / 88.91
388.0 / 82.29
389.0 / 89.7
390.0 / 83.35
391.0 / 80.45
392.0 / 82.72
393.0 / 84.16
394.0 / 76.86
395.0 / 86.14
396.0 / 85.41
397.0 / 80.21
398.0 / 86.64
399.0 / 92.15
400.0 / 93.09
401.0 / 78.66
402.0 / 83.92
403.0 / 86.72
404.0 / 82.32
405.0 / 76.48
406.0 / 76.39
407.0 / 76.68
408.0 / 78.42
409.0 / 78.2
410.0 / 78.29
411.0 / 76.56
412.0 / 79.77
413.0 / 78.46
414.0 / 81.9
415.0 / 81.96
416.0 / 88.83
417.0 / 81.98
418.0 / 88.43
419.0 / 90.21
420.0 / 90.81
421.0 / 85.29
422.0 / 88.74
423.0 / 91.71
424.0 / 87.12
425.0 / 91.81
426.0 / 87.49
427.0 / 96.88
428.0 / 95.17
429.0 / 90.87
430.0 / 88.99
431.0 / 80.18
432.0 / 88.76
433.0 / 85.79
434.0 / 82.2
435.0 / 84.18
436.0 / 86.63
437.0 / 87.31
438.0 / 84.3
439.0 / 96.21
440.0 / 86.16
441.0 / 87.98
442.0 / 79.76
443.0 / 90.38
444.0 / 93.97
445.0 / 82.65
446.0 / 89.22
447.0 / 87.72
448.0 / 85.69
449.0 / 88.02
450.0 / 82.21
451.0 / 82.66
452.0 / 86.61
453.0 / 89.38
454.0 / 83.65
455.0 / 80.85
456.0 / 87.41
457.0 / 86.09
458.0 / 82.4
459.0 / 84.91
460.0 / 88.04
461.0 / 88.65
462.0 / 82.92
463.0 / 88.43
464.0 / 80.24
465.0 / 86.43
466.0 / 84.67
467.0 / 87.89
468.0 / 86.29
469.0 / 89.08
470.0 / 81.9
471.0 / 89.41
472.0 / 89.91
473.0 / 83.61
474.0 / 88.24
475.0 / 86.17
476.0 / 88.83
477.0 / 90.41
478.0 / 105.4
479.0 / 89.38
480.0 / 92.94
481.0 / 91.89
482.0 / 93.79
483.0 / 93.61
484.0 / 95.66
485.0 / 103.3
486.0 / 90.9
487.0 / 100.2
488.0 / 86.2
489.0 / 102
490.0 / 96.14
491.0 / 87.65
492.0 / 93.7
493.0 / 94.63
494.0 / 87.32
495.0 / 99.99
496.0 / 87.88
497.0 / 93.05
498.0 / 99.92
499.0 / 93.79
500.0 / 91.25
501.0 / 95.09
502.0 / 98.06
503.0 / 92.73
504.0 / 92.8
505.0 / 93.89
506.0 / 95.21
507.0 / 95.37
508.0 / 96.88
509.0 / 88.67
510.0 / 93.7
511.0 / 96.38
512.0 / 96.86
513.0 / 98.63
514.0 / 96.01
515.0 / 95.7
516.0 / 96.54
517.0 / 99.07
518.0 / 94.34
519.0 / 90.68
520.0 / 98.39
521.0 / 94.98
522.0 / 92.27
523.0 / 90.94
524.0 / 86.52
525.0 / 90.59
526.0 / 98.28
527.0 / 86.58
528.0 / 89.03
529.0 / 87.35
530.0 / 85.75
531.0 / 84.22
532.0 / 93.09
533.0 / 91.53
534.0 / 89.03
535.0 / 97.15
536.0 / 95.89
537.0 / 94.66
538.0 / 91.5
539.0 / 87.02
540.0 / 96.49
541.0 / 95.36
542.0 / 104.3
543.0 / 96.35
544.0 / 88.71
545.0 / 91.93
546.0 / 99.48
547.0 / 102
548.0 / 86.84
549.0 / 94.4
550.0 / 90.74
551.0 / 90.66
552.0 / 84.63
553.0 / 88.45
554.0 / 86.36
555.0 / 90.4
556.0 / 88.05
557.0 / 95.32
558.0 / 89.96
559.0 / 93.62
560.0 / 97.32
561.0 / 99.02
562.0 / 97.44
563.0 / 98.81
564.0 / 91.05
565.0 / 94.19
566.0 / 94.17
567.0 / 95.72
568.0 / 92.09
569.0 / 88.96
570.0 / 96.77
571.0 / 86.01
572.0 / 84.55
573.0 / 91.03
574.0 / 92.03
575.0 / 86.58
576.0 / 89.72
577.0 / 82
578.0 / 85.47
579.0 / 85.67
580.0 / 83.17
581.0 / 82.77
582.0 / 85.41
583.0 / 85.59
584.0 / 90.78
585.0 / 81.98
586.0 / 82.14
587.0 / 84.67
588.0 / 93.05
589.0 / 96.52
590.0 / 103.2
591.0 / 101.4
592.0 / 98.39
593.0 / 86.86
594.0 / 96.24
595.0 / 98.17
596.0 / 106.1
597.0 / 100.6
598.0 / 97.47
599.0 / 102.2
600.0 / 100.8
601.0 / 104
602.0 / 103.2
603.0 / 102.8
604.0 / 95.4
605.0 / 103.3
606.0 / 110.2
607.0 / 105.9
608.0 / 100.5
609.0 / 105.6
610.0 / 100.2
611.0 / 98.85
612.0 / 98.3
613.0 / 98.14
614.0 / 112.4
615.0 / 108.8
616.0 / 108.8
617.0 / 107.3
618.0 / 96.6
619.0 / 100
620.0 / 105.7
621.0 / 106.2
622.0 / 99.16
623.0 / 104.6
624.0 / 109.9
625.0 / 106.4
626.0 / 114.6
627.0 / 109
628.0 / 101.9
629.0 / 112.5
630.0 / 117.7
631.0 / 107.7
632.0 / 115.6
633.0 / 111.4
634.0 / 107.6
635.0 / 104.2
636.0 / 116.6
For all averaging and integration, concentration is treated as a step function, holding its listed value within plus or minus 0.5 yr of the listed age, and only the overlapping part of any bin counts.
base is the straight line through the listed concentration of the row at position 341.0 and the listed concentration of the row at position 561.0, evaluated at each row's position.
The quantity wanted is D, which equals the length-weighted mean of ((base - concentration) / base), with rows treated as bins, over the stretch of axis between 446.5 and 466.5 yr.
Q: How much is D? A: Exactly 0.10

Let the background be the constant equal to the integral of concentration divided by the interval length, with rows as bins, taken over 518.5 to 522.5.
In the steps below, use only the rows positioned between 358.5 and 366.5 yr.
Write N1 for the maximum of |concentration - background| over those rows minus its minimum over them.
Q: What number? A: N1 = 8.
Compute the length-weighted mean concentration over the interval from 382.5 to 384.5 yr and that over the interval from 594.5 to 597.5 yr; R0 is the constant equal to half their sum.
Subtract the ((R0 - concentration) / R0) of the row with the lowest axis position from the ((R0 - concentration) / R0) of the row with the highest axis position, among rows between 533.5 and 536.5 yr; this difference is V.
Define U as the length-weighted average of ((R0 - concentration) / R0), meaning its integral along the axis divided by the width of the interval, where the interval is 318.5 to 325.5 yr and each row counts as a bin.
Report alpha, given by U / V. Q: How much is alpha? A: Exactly -0.3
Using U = 0.022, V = -0.08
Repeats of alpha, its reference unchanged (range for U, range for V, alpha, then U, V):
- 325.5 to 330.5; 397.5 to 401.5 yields 0.5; 0.043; 0.09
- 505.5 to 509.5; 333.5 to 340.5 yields 7.7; -0.041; -0.01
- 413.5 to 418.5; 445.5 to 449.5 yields 4.8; 0.063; 0.01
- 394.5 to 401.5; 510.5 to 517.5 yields -1.6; 0.048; -0.03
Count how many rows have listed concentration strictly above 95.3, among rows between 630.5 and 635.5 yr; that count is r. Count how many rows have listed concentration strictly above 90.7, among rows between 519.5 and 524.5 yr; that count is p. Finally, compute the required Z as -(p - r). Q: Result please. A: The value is 1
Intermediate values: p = 4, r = 5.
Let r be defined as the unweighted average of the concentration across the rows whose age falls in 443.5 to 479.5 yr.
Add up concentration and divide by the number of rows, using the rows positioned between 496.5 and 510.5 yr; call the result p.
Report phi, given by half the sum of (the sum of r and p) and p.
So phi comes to 138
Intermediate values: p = 94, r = 86.9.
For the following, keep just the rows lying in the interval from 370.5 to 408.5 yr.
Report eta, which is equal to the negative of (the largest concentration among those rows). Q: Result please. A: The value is -93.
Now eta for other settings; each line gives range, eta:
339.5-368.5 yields -103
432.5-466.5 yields -96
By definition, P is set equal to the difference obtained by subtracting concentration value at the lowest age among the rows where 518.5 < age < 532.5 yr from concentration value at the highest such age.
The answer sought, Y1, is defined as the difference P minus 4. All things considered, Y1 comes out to -2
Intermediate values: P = 2.4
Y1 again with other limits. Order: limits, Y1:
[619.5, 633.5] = 2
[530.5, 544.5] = 0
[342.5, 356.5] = 7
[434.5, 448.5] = -2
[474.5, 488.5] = -4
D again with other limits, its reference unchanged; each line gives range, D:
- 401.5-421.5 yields 0.12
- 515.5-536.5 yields 0.06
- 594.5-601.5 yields -0.01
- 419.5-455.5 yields 0.07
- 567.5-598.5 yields 0.09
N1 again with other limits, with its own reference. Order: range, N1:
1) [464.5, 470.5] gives 7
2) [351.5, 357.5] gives 5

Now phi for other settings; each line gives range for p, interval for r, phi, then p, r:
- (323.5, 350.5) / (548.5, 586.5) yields 131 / 86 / 89.8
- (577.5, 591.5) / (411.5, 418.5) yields 130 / 89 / 83.0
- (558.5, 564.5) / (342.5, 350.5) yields 139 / 96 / 85.0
